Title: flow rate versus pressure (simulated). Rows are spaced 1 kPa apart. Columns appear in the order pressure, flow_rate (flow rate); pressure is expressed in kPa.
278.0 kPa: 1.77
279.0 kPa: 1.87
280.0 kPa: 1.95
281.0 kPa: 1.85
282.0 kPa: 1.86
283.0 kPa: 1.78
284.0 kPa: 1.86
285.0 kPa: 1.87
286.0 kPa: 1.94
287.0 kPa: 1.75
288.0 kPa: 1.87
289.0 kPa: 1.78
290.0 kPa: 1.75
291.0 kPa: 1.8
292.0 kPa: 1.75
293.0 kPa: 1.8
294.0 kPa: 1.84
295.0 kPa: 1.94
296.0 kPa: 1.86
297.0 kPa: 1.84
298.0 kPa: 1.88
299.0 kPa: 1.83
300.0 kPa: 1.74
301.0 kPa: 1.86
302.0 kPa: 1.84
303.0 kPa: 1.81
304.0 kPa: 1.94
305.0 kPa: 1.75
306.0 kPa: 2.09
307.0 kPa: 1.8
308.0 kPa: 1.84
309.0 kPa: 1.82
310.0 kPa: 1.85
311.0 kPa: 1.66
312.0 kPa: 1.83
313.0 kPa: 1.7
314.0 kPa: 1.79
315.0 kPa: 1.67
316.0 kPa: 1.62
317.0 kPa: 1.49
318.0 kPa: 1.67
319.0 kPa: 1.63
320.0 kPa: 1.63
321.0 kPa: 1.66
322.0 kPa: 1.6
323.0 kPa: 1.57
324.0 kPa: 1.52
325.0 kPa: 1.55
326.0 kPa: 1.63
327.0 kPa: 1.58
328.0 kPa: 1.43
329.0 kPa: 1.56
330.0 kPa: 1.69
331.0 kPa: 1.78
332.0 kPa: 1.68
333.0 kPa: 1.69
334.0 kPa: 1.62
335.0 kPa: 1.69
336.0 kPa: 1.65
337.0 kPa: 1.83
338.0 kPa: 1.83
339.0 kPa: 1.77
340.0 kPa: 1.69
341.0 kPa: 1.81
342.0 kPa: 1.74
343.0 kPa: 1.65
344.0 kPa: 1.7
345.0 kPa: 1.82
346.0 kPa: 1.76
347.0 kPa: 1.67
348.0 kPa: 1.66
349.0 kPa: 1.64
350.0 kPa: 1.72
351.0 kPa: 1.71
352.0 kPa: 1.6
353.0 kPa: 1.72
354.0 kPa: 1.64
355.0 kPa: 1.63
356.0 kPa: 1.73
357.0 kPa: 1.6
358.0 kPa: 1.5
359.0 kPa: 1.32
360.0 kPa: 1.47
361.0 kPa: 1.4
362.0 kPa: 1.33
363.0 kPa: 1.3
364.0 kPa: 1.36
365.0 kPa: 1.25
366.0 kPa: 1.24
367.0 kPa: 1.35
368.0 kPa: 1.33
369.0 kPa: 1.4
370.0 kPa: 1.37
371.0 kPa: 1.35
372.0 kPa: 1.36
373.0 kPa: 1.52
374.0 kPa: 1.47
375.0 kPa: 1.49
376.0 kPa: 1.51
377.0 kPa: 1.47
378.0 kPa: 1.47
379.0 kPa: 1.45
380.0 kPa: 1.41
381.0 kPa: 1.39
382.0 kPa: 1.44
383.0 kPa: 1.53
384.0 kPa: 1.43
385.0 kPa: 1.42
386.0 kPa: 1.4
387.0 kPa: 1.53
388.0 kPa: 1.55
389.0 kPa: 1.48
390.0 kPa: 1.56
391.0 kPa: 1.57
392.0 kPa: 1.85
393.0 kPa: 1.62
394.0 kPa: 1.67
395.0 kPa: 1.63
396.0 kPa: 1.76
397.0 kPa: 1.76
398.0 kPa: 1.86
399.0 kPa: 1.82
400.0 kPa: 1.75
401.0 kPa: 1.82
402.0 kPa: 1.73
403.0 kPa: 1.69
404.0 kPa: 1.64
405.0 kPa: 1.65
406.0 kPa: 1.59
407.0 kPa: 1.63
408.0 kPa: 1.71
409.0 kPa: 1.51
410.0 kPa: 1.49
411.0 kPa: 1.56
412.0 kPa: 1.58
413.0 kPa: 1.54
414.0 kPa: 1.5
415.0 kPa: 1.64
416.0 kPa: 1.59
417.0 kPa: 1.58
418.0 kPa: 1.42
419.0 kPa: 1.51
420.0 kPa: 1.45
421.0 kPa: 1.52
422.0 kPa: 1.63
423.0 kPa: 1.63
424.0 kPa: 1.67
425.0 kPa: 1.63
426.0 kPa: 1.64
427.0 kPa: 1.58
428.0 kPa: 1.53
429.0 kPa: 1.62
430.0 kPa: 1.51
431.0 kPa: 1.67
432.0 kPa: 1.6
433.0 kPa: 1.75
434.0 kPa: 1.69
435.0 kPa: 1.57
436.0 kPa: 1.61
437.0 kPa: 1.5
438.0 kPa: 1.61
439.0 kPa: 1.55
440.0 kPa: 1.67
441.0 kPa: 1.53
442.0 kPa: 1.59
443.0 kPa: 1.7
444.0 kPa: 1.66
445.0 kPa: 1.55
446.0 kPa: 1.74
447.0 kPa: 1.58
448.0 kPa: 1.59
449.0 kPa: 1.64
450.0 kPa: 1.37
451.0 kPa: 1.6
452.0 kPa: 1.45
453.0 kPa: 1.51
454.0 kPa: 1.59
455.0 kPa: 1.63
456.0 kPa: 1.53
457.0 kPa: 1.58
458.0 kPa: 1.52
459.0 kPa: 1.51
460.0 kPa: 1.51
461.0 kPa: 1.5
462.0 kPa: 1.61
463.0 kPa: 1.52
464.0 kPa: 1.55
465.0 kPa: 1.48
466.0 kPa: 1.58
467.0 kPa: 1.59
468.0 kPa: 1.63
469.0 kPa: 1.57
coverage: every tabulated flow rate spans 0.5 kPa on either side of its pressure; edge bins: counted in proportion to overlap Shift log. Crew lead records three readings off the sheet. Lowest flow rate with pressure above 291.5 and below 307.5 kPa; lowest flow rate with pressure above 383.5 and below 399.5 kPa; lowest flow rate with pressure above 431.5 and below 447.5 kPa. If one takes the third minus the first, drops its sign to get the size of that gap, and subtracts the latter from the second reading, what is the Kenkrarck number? 1.16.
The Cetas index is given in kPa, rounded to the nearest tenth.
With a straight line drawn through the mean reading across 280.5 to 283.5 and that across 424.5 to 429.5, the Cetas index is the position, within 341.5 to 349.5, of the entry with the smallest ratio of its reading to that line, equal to 349.0 kPa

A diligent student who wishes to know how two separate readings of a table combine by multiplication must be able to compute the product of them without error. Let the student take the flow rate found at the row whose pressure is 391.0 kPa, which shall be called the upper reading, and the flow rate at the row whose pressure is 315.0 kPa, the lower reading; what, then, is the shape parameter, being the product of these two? 2.62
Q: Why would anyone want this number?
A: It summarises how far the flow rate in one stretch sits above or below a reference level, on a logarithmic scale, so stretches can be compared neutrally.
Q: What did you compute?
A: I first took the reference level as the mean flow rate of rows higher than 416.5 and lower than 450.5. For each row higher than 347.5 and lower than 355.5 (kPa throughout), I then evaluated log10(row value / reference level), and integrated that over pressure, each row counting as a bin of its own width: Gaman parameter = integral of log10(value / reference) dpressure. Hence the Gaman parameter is 0.2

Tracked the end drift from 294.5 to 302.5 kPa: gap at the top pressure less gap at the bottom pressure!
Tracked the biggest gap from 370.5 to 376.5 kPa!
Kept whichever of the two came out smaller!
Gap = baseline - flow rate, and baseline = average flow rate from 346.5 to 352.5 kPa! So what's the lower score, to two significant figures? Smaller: 0.10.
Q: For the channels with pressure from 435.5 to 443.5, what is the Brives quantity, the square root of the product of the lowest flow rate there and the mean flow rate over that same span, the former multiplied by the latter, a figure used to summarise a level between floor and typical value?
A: 1.55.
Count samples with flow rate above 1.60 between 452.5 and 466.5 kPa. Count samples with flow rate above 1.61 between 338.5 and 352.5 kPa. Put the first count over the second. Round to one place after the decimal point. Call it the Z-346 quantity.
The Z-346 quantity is 0.2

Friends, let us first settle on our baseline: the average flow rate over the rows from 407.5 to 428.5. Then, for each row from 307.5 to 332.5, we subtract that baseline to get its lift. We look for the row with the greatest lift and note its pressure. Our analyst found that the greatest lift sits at 310.0 kPa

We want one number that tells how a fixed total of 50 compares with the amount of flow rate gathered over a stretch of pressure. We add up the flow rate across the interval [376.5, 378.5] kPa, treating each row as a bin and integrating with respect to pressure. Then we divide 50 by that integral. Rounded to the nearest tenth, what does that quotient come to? 17.0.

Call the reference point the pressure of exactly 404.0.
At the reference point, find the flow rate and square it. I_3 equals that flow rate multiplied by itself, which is 2.7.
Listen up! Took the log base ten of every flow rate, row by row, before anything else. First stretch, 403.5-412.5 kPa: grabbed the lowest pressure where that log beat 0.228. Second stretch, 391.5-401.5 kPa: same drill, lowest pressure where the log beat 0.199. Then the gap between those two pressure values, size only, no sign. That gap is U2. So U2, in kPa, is 16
